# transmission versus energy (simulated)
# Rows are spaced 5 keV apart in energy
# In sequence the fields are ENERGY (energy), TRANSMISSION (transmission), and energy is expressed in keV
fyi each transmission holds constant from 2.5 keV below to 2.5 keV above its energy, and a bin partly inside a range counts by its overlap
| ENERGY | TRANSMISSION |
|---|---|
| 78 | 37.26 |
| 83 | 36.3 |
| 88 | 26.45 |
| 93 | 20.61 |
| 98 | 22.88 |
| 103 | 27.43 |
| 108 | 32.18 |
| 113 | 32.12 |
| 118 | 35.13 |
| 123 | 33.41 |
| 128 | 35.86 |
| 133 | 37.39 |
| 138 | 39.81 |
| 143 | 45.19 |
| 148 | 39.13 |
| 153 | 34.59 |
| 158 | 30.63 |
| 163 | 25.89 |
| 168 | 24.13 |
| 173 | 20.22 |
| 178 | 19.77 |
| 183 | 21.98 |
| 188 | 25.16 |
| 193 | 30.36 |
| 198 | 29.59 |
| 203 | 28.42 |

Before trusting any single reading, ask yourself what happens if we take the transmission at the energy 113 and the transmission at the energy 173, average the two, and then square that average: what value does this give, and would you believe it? 685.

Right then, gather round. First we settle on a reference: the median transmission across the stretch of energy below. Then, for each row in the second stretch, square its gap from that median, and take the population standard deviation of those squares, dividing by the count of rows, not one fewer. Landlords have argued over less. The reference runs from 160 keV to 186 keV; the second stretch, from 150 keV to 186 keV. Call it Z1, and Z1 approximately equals 55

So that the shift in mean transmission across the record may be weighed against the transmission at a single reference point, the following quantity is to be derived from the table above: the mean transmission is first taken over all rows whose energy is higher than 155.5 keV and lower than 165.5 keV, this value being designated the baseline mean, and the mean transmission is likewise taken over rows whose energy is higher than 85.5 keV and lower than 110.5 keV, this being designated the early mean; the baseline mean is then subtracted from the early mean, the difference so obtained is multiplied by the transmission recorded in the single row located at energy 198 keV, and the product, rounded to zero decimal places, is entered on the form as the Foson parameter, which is -70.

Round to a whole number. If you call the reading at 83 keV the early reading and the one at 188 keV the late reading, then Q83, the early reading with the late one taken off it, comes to 11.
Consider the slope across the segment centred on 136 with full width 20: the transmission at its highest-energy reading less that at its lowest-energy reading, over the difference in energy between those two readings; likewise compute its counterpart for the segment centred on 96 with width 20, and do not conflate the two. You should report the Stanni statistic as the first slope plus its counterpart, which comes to 0.69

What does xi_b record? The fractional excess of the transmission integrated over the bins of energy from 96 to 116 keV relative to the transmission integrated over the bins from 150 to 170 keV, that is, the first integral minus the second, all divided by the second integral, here -0.01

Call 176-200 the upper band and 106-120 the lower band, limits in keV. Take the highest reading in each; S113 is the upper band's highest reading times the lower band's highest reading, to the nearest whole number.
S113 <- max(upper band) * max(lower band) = 1067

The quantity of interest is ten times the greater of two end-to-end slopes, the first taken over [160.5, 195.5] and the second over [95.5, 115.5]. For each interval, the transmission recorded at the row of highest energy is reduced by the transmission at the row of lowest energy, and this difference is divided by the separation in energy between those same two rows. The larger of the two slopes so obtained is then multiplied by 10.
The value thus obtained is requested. 6.2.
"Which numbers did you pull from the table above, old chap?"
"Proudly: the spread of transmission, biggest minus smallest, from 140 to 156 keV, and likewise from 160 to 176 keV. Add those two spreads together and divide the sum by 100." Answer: 0.16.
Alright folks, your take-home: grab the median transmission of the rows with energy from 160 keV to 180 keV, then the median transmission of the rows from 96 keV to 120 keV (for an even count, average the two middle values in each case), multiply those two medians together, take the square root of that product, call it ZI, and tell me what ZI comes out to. 26.7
